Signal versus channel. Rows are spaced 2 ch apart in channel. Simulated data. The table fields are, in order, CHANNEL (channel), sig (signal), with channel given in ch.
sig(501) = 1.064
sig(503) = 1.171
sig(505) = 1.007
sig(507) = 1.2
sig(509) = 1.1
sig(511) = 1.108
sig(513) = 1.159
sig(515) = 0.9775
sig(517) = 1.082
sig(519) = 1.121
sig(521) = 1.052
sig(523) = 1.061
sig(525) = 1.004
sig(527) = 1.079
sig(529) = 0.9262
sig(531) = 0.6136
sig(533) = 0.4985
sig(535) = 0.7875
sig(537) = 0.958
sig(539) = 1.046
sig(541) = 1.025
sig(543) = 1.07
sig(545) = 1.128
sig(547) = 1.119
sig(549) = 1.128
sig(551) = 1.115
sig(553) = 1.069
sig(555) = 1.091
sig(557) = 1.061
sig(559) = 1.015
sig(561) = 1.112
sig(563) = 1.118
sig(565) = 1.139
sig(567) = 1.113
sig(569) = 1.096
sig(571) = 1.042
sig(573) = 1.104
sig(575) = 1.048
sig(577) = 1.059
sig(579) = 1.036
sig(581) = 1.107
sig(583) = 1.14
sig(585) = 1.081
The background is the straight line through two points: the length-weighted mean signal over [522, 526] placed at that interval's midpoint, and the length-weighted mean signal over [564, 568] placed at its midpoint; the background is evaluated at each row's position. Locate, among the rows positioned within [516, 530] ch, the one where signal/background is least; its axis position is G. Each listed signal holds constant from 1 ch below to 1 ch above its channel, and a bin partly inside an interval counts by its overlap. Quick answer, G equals 529 ch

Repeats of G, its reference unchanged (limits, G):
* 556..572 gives 559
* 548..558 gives 557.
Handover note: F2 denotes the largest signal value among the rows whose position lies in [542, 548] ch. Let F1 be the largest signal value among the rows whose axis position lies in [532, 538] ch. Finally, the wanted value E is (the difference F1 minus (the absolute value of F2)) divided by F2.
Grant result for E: -0.15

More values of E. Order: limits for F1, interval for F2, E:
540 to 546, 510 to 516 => -0.03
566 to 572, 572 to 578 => 0.01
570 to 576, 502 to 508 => -0.08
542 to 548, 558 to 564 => 0.01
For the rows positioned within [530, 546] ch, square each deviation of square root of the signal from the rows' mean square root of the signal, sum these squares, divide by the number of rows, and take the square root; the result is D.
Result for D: 0.12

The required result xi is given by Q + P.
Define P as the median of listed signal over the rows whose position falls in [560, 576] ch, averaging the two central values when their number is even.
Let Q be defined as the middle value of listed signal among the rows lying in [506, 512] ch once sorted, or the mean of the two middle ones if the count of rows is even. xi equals 2.22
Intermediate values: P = 1.11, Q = 1.11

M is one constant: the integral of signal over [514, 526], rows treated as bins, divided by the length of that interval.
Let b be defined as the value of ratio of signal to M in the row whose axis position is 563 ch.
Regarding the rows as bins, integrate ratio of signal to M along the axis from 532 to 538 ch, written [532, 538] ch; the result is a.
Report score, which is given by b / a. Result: 0.249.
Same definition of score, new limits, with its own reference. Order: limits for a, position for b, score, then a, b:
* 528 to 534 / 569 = 0.269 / 3.9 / 1.04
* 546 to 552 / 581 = 0.165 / 6.4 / 1.05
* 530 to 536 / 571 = 0.274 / 3.6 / 0.99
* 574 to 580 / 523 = 0.169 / 6.0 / 1.01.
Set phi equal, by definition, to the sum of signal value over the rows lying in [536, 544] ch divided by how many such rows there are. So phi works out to 1.02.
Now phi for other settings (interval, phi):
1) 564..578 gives 1.09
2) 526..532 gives 0.87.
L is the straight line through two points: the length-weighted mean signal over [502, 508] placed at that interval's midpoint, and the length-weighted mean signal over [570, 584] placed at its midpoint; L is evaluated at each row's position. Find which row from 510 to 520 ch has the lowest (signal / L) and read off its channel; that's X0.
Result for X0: 515 ch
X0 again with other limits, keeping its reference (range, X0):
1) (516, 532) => 531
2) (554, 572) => 559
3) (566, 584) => 579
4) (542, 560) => 559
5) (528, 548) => 533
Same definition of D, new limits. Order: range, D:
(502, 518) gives 0.04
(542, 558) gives 0.01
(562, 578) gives 0.02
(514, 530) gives 0.03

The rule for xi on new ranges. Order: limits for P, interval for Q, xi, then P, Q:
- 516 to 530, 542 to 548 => 2.18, 1.06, 1.12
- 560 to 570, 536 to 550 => 2.18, 1.11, 1.07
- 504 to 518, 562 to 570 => 2.22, 1.10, 1.12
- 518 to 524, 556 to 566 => 2.17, 1.06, 1.11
